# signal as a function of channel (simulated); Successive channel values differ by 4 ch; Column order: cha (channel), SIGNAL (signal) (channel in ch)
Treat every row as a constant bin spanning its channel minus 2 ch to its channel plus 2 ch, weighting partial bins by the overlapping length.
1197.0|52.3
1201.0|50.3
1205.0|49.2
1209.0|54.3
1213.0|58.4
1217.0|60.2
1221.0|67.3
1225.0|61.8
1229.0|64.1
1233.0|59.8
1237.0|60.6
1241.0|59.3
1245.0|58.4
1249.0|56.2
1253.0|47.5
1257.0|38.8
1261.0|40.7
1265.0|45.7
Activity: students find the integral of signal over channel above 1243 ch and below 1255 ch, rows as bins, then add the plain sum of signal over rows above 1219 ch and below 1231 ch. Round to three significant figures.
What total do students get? 842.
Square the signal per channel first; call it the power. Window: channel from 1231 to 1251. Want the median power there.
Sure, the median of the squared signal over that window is 3516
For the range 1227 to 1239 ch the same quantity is 3672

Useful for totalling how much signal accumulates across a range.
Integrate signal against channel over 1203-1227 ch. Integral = 1405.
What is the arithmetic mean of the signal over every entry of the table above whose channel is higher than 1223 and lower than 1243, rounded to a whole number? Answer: 61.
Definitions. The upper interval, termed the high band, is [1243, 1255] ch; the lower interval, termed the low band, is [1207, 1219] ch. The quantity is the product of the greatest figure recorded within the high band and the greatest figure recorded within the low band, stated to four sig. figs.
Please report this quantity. 3516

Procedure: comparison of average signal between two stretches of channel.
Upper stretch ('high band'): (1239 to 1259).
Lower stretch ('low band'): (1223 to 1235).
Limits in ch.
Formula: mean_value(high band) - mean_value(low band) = -10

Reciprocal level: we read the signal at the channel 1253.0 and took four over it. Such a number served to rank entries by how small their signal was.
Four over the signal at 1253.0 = 0.084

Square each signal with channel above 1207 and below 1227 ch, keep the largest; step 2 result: 4529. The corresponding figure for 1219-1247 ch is 4529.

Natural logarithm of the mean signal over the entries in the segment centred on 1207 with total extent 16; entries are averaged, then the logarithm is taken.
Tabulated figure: 3.97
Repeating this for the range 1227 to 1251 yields 4.09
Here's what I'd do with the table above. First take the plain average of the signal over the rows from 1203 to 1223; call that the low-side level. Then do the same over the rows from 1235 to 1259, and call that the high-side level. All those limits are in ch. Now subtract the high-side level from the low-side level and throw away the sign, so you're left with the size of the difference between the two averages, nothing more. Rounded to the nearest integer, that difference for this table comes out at 4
